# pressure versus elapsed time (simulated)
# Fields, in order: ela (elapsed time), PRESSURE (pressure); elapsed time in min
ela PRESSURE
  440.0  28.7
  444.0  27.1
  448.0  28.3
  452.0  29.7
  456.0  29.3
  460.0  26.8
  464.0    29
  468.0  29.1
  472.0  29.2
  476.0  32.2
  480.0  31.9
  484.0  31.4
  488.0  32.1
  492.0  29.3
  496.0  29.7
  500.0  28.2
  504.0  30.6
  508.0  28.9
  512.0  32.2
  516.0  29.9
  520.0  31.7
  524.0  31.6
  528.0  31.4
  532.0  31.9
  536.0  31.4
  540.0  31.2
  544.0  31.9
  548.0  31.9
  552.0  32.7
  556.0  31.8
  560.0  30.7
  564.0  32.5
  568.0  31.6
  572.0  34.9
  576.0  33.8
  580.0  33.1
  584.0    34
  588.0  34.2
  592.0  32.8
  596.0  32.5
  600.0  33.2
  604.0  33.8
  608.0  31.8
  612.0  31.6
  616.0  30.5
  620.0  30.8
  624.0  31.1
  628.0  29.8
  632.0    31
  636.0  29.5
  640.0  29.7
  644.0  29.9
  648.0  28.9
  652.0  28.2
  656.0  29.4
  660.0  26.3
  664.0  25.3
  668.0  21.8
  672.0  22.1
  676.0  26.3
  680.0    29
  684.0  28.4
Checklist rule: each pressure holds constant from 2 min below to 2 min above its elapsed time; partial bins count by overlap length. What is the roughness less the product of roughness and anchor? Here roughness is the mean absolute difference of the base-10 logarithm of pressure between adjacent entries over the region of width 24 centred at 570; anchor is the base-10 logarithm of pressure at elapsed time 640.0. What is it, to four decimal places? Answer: -0.0097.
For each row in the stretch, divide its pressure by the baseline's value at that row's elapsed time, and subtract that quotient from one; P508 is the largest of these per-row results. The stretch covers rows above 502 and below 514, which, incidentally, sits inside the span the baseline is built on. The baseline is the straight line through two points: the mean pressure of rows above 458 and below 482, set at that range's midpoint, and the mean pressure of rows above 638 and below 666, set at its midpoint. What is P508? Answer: 0.02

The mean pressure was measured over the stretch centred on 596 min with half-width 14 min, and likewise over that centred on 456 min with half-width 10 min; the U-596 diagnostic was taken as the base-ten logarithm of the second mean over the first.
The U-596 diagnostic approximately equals -0.064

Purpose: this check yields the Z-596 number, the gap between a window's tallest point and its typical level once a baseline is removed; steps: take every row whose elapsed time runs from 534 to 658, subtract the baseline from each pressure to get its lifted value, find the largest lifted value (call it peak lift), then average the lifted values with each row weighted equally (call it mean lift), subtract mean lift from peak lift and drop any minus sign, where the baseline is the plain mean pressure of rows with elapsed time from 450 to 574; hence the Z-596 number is 3.3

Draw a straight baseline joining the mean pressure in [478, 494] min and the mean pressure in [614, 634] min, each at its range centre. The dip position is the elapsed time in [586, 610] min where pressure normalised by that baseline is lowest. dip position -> 608.0 min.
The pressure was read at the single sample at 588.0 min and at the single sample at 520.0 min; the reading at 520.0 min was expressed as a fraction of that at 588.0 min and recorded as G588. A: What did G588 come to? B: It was 0.93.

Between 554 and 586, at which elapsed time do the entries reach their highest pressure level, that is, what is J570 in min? 572.0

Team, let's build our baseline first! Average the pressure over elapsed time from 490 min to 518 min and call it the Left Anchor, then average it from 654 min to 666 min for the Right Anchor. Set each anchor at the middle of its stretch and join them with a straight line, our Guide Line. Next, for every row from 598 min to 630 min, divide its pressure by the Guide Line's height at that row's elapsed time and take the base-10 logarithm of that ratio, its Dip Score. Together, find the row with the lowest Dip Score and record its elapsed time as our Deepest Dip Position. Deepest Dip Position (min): 628.0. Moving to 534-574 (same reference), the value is 560.0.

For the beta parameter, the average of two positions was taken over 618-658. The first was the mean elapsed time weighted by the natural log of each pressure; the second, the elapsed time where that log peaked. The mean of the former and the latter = 631.0 min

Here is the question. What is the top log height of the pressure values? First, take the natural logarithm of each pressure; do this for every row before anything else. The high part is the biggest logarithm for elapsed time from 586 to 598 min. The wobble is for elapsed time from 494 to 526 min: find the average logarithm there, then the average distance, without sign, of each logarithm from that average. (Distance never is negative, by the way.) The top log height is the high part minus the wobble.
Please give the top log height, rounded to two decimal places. 3.49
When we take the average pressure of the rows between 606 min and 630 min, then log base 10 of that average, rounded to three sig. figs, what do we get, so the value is 1.49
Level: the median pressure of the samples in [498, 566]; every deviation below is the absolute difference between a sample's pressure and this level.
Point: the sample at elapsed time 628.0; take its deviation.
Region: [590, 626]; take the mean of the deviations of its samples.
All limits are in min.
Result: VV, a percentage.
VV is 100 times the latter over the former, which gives 52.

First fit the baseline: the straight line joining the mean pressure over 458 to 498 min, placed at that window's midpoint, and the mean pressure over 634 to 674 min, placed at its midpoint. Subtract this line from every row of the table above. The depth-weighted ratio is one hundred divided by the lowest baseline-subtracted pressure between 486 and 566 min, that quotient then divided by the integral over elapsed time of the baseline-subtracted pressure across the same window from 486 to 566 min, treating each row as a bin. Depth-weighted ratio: -0.46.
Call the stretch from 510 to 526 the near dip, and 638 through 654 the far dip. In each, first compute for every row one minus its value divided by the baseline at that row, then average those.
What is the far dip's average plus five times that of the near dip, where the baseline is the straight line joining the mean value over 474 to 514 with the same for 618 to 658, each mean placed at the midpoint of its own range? -0.12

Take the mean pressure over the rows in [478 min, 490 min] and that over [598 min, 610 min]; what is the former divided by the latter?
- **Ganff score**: 0.97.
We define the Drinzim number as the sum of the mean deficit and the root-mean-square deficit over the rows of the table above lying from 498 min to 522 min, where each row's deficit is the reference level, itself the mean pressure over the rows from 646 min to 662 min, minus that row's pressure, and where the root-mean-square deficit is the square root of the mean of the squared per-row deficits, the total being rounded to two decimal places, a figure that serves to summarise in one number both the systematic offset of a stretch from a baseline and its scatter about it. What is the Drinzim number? 0.45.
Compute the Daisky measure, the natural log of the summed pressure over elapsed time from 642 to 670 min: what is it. 5.2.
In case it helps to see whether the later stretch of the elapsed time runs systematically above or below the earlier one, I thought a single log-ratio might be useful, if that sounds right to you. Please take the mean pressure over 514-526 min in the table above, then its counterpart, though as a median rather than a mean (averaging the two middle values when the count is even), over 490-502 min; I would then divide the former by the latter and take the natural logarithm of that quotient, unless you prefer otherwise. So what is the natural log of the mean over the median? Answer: 0.059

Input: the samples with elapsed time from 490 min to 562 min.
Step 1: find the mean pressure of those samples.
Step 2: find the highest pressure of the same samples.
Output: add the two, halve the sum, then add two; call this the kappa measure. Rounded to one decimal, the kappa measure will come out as 33.8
